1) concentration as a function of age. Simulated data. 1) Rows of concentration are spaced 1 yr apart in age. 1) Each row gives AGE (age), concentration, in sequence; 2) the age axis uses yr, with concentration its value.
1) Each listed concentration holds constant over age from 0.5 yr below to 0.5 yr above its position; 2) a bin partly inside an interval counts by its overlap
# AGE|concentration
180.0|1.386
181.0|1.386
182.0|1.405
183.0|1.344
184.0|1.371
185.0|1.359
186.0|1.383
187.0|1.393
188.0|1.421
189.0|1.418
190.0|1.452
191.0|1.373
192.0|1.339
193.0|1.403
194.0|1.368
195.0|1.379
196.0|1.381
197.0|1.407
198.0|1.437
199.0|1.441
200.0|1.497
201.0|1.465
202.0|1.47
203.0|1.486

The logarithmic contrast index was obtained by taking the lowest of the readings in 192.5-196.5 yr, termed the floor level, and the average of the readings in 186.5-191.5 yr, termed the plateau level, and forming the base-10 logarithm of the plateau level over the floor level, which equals 0.014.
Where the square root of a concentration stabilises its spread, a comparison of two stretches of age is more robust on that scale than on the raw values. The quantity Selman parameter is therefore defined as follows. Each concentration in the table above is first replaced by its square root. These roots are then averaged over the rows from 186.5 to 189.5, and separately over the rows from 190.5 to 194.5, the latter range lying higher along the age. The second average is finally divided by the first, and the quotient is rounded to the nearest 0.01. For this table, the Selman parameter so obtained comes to 0.99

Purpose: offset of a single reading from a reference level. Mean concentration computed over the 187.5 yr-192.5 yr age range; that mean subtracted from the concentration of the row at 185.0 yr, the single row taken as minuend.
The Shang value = -0.04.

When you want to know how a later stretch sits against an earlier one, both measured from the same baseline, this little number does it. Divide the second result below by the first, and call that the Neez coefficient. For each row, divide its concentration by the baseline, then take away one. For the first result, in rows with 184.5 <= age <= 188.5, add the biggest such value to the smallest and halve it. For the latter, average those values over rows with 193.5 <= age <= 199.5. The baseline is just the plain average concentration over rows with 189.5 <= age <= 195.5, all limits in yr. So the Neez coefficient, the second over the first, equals 3.8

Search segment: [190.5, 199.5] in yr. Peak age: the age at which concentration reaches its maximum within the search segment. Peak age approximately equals 199.0 yr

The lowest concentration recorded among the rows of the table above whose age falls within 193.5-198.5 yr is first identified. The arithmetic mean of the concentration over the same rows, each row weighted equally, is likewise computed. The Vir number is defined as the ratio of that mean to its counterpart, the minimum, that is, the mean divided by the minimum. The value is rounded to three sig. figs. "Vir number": 1.02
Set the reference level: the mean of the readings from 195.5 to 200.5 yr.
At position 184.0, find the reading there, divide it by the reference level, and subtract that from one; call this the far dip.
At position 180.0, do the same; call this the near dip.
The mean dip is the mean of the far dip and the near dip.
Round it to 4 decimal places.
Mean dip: 0.0378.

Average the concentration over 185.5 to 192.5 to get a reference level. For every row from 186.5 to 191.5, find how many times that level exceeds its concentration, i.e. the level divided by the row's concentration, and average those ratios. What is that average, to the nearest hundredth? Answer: 0.99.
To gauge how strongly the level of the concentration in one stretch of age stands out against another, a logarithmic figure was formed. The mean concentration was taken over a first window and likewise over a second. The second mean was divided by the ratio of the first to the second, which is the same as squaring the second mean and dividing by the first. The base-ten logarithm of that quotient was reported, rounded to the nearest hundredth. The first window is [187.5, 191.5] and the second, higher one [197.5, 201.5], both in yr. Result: 0.18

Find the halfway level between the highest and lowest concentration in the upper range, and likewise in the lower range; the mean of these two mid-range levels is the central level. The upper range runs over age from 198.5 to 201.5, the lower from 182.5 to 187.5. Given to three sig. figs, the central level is 1.42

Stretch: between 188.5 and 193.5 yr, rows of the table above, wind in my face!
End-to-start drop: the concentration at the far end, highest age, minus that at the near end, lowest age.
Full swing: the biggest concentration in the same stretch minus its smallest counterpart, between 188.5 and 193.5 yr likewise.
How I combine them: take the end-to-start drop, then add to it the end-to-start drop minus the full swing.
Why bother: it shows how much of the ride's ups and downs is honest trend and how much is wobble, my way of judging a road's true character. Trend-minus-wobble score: -0.14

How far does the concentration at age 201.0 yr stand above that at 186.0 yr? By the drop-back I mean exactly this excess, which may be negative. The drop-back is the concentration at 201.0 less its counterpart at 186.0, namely 0.082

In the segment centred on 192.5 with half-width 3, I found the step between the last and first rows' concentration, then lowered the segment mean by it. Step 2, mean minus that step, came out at 1.46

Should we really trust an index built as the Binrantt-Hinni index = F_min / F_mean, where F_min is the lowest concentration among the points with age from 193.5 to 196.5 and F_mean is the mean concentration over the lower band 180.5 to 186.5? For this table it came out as 0.995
